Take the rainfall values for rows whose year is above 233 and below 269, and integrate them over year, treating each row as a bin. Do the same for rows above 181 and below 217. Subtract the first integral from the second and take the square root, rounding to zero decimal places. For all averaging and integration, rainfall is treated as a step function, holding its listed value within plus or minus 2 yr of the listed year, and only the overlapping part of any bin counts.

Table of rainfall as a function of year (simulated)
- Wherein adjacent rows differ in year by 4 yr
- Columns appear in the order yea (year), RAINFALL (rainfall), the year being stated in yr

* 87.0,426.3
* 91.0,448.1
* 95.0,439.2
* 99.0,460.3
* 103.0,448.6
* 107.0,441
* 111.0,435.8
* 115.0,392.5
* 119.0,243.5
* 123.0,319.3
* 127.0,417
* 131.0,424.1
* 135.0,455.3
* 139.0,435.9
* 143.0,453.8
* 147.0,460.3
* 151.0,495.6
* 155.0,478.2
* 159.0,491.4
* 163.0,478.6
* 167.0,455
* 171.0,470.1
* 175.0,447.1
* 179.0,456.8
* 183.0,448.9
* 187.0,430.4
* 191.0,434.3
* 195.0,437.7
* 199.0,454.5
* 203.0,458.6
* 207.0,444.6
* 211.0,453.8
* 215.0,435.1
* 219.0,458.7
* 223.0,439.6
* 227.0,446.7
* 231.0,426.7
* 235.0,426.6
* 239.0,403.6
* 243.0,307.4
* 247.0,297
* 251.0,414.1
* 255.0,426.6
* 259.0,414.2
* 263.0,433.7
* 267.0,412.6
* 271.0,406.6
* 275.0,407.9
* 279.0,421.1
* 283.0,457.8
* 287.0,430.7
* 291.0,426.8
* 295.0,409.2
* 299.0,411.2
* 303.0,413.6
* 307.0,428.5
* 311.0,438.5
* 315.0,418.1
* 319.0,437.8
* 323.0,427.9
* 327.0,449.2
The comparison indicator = 43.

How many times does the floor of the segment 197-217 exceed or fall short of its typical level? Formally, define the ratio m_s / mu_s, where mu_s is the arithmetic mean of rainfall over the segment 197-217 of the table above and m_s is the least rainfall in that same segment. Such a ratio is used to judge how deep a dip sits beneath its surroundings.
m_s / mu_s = 0.968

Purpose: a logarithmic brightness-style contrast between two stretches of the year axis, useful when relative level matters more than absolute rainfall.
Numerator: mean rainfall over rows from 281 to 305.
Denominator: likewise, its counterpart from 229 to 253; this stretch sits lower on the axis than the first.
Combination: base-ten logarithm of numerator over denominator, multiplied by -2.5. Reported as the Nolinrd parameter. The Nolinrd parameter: -0.123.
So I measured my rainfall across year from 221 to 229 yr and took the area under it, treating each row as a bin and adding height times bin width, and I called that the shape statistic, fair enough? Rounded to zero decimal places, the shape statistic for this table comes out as 3545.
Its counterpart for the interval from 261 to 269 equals 3385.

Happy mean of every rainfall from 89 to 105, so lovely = 449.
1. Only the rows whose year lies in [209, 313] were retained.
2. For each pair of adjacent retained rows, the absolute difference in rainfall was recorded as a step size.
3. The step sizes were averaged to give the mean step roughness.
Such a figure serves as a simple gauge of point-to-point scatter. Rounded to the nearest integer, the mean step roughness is 21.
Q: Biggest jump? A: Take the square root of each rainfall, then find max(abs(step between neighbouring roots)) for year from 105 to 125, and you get 4.2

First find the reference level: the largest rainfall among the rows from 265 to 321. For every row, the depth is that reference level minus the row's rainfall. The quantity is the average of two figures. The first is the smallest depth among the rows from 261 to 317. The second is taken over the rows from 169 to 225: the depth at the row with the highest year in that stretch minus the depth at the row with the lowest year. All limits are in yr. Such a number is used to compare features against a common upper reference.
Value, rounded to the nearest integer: 15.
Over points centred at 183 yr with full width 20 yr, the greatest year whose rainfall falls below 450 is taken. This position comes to 191.0 yr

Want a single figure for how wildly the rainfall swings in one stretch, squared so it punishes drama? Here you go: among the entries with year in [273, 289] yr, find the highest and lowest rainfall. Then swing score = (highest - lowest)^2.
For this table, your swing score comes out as 2490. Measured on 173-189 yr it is 697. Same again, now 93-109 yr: 445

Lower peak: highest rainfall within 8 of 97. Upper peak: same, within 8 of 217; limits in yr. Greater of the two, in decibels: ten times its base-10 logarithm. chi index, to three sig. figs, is 26.6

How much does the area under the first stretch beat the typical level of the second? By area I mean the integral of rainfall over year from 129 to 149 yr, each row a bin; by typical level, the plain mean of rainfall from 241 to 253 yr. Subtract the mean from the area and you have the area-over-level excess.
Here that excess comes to 8578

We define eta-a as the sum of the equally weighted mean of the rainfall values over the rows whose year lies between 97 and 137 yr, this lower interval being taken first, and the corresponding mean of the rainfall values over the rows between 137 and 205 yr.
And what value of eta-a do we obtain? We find 862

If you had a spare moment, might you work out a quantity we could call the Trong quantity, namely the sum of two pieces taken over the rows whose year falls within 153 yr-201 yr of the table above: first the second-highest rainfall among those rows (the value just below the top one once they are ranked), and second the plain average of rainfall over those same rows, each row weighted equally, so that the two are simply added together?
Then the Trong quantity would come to 936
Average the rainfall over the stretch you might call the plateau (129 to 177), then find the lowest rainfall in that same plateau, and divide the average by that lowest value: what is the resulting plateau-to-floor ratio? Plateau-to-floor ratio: 1.09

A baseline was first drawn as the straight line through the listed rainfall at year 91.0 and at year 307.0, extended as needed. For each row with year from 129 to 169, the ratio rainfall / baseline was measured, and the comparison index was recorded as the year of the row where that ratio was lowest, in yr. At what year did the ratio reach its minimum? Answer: 131.0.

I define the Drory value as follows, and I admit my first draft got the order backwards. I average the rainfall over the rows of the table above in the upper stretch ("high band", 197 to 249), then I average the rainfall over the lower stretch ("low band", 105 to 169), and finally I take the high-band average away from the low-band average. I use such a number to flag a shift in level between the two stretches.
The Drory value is 10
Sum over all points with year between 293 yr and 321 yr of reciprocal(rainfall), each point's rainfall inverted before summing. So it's 0.0166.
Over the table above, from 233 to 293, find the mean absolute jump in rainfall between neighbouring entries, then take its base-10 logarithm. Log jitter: 1.5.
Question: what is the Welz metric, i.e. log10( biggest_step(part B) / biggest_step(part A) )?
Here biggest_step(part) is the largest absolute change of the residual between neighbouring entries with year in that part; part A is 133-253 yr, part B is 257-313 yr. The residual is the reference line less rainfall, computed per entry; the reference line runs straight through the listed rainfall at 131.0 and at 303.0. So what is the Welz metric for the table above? -0.50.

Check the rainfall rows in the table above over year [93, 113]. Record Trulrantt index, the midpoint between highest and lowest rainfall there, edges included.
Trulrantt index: 448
